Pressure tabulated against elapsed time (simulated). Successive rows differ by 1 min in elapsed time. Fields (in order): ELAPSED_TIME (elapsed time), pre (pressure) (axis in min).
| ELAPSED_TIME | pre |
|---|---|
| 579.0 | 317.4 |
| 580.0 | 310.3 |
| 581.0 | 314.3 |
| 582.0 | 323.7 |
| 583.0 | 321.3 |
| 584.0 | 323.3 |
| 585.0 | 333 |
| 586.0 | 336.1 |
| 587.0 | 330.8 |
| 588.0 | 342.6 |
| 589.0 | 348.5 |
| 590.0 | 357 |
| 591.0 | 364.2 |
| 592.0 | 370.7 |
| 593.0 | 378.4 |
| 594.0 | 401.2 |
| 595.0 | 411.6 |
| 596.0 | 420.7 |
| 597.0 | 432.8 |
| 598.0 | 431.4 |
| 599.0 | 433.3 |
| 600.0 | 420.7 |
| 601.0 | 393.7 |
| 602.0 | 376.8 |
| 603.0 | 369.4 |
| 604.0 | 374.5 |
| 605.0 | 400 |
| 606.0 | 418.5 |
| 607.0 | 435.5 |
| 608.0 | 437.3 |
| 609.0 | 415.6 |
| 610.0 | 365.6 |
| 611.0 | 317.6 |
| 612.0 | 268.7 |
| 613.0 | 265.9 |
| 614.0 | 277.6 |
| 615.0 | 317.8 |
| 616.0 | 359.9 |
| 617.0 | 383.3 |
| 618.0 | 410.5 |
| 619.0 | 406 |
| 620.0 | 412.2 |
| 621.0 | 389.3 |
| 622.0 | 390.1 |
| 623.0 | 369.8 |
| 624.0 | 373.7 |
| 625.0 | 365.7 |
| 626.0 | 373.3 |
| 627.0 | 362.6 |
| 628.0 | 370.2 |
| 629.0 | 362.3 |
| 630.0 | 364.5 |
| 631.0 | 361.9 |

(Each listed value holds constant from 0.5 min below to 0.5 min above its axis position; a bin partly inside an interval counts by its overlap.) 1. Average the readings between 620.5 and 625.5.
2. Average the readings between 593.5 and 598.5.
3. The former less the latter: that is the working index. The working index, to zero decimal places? -42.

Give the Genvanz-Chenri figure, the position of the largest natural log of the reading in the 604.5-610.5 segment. 608.0 min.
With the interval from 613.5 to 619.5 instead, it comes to 618.0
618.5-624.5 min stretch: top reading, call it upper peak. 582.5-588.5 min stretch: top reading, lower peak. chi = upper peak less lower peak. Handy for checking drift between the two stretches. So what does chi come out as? 70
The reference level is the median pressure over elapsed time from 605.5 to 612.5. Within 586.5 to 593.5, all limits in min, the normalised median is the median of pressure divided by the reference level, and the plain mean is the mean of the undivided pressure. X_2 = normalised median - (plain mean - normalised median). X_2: -354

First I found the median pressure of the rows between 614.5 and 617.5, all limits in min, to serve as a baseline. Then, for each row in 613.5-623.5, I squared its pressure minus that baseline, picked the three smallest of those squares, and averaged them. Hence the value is 215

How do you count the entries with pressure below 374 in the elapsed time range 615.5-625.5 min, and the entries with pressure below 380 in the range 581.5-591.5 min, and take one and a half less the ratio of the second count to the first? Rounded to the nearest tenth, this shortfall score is -1.0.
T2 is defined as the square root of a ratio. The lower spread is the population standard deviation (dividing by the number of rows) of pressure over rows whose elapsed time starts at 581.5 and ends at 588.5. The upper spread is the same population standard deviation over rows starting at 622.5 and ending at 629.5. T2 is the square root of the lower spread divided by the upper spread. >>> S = 1.3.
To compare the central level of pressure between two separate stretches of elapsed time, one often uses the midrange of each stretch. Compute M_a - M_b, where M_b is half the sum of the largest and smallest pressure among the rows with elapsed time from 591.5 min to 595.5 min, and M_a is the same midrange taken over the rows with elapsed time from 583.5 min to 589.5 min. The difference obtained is -55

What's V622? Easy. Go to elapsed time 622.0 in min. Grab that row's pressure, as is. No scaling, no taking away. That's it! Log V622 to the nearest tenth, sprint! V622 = 390.1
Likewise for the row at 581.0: 314.3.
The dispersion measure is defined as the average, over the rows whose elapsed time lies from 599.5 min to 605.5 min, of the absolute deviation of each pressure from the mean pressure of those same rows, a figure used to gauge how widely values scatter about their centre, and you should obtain 16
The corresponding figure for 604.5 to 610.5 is 20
